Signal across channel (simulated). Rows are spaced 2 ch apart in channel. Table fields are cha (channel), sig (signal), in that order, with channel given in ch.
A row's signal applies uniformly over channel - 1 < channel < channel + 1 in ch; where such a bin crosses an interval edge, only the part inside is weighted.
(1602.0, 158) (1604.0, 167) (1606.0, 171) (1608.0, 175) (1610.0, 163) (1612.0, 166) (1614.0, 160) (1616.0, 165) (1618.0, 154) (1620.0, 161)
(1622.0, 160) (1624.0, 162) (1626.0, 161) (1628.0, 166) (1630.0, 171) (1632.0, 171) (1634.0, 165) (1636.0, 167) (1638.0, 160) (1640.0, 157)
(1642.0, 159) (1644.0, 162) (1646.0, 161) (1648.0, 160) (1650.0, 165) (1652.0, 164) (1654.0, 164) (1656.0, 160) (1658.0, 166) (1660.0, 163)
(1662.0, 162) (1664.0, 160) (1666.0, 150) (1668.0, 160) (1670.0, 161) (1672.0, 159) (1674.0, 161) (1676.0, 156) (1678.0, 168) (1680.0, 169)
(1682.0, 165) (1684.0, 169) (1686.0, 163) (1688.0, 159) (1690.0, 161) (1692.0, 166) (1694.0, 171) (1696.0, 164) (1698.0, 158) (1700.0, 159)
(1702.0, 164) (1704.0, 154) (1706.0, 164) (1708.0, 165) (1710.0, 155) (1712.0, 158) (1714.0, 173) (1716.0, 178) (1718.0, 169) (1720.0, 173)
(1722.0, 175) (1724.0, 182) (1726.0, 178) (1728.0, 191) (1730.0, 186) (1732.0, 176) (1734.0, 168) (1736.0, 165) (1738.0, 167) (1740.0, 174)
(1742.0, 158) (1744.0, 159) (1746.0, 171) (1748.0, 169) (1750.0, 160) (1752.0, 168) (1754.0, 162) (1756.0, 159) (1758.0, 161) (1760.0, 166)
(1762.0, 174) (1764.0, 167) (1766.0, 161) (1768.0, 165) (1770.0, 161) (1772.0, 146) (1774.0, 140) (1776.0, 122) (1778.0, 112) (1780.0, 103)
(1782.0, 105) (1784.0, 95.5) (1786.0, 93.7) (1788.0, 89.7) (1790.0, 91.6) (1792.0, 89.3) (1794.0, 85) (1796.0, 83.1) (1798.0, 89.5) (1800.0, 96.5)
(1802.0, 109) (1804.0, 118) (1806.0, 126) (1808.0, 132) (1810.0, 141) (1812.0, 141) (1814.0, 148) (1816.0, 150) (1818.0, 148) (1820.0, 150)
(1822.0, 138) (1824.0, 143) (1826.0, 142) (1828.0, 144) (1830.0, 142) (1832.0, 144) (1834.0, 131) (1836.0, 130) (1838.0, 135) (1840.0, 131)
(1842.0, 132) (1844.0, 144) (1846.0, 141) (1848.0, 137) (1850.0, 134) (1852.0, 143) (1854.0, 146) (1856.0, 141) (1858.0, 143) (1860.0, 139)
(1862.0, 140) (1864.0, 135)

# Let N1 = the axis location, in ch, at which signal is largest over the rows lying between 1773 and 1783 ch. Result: 1774.0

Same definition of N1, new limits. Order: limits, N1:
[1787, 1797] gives 1790.0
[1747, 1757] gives 1748.0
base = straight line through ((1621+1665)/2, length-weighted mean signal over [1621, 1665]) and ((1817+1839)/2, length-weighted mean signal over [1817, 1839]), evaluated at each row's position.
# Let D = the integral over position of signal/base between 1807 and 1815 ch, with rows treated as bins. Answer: 7.9 ch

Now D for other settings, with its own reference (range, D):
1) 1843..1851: 8.0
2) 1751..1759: 8.7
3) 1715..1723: 9.0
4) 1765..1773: 8.6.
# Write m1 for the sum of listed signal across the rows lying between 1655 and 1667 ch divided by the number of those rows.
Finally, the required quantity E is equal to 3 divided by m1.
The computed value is 0.019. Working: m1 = 160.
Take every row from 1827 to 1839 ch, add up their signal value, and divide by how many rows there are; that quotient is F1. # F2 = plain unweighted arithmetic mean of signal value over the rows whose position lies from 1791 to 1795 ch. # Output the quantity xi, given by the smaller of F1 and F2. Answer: 87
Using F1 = 138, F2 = 87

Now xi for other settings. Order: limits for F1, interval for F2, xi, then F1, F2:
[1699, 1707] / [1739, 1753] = 160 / 160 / 166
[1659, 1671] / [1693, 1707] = 159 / 159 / 162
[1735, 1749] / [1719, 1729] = 166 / 166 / 180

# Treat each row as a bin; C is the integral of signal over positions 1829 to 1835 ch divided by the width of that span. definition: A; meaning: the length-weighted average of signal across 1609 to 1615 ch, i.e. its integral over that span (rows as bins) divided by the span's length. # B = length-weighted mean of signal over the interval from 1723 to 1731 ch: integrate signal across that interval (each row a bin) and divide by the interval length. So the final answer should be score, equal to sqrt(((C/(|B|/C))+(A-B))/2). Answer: 6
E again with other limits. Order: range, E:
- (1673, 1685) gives 0.018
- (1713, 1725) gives 0.017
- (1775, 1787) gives 0.029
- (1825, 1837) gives 0.022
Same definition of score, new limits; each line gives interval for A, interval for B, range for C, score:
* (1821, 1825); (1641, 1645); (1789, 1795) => 4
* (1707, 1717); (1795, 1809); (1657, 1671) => 12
